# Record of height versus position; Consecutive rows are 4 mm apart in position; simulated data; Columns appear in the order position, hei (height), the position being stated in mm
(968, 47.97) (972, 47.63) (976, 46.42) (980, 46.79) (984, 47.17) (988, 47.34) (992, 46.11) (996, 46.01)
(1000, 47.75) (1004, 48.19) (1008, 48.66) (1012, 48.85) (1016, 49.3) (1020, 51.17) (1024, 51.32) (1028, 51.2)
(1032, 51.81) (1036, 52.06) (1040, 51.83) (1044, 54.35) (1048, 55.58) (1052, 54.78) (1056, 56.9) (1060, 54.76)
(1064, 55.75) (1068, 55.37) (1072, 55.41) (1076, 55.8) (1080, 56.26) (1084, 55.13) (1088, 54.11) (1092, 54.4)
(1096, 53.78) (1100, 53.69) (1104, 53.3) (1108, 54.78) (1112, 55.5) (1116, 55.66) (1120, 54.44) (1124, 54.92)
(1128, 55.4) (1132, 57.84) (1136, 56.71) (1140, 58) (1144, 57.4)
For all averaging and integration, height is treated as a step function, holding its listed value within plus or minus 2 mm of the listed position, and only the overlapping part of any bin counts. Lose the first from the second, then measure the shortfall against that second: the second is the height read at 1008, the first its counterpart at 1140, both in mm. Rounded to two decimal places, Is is -0.19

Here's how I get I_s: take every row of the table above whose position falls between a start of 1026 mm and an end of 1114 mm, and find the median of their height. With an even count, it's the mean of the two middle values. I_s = 54.8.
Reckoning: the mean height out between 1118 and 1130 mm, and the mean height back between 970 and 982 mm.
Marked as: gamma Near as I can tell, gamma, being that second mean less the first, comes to -8.0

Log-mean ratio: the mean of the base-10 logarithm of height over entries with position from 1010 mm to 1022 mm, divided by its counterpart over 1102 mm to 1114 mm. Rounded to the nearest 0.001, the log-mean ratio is 0.977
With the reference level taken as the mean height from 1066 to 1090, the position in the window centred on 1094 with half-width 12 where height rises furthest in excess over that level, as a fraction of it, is 1084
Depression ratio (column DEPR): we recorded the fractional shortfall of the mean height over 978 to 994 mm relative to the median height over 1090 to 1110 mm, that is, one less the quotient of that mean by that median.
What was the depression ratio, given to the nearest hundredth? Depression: 0.13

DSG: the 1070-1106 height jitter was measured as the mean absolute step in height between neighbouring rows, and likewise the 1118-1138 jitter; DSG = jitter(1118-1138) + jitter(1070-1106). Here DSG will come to 1.7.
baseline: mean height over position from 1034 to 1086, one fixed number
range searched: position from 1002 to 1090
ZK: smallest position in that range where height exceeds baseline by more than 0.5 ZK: 1048 mm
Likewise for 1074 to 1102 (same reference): 1076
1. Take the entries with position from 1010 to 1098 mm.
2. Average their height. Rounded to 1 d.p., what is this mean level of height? 53.6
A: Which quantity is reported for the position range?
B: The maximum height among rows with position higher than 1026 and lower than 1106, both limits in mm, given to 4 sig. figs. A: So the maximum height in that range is 56.90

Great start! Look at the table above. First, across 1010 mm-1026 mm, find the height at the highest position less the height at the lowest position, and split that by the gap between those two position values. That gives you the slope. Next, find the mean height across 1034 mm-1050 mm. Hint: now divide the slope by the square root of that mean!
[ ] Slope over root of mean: 0.03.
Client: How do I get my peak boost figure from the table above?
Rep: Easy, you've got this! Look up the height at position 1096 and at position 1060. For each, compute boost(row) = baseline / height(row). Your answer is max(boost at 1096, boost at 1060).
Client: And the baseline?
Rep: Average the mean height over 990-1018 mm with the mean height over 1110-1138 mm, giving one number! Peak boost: 0.963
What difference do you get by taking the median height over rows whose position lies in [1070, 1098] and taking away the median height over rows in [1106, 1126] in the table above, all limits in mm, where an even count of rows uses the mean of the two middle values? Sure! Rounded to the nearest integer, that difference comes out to 0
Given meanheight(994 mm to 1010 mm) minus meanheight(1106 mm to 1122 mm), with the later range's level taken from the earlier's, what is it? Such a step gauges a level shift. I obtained -7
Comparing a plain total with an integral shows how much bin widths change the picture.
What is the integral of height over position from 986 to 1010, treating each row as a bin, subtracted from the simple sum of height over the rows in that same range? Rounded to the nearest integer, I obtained -852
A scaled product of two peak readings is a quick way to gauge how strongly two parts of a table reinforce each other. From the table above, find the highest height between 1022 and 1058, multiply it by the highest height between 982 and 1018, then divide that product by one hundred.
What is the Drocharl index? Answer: 28.1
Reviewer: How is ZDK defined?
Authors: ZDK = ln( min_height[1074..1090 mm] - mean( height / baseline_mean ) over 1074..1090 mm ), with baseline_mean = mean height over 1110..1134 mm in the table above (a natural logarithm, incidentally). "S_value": 3.97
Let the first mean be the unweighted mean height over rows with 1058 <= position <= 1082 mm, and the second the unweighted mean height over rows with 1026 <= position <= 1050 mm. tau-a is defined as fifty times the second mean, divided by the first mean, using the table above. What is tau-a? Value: 47.5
